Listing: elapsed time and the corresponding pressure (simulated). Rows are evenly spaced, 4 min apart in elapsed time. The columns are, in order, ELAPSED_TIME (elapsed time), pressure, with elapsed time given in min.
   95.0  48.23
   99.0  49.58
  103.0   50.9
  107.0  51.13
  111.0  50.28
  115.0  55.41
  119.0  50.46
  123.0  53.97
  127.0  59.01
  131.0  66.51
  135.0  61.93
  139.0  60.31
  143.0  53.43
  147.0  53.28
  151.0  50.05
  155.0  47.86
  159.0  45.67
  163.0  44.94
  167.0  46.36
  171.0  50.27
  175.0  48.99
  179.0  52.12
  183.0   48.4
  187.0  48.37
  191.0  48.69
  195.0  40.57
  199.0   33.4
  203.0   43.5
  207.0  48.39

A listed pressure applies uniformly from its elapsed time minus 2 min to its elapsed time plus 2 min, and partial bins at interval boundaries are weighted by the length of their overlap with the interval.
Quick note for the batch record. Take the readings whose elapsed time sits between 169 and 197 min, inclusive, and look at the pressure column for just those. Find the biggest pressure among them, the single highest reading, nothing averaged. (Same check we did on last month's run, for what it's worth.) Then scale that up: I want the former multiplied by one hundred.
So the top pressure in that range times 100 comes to 5212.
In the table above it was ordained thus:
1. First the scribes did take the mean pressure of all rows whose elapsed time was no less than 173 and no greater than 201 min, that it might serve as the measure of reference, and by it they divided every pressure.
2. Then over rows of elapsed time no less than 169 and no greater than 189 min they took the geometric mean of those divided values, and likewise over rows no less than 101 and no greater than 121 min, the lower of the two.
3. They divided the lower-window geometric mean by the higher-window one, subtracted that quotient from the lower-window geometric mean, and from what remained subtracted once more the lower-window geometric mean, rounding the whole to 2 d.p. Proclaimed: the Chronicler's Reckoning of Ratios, -1.04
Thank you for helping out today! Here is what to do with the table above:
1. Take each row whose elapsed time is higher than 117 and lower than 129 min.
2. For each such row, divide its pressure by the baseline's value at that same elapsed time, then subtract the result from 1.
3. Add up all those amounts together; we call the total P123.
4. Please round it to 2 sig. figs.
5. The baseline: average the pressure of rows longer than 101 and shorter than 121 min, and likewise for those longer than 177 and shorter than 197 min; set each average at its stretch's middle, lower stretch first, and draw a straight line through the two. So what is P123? -0.21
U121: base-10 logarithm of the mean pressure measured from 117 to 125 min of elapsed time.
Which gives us 1.72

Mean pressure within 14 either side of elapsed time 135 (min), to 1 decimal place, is 58.3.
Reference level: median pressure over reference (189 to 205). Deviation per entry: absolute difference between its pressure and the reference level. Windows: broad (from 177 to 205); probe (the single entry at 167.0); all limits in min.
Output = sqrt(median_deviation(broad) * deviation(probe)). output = 5.2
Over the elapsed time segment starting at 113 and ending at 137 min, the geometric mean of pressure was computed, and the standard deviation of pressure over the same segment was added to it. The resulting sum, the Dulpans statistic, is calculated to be 63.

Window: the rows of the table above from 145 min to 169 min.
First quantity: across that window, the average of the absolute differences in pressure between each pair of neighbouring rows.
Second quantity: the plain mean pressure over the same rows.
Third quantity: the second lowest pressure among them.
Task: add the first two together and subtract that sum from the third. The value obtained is -4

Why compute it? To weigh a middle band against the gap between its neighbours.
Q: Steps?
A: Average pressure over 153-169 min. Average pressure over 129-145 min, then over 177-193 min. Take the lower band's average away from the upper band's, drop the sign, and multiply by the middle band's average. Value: 515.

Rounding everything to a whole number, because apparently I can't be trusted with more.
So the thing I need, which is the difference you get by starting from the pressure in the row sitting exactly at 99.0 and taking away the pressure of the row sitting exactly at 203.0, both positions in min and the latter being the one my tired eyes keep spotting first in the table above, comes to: 6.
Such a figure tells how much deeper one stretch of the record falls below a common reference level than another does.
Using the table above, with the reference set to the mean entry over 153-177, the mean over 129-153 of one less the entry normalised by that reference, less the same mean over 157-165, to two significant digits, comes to -0.26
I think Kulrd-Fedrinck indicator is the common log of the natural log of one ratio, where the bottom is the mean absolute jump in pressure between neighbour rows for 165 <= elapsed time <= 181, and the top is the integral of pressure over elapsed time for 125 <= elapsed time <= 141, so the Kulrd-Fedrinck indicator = 0.769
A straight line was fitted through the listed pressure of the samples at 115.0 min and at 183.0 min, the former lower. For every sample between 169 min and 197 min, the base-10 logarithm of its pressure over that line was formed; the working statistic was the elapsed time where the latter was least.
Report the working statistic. 195.0 min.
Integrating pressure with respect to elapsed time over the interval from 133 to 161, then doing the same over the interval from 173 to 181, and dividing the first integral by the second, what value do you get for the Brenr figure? 3.7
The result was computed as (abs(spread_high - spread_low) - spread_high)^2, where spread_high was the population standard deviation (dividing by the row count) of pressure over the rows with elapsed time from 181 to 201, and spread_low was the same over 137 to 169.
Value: 24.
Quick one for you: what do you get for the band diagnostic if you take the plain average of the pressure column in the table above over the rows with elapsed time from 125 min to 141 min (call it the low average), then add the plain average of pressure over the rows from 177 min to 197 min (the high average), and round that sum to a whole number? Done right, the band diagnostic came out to 110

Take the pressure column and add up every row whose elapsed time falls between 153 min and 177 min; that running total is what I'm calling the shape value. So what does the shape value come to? 284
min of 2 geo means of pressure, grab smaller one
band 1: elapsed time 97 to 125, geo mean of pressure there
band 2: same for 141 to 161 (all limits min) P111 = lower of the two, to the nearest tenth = 50.0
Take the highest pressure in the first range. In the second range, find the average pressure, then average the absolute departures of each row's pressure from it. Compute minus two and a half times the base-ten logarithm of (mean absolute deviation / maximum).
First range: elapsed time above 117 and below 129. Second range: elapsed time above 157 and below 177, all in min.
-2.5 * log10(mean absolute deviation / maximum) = 3.73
